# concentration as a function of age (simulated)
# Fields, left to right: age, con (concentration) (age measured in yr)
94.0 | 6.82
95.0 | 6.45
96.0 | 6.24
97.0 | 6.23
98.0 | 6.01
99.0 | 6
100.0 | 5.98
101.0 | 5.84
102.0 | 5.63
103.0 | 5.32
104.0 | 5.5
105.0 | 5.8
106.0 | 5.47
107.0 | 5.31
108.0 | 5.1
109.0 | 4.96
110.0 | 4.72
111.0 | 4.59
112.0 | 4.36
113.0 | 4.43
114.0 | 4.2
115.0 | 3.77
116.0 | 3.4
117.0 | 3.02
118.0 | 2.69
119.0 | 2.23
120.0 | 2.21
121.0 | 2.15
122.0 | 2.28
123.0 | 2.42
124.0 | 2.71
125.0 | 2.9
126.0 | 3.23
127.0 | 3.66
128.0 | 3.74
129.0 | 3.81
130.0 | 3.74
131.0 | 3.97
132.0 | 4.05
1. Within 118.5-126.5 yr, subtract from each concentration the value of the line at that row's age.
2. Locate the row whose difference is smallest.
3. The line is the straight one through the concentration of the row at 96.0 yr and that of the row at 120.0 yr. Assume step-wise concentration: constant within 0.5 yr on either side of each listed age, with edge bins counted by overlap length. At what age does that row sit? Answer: 119.0 yr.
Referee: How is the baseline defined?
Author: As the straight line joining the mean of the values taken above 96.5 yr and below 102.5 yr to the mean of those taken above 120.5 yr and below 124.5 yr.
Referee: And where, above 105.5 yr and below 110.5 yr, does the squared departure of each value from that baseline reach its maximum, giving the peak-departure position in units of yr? 106.0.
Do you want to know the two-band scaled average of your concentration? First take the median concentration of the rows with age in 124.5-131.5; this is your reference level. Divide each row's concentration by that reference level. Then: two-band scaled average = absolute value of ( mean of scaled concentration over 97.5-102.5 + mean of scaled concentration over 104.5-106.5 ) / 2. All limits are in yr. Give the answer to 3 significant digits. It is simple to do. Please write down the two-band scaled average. 1.54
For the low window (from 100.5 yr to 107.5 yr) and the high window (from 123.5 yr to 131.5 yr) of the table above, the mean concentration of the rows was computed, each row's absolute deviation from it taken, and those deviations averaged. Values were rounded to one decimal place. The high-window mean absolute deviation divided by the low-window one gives 2.2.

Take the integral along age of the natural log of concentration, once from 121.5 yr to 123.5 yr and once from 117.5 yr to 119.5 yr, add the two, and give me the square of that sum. 12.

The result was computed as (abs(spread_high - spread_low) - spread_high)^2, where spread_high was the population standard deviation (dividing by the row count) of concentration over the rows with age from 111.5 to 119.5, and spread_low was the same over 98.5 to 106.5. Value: 0.055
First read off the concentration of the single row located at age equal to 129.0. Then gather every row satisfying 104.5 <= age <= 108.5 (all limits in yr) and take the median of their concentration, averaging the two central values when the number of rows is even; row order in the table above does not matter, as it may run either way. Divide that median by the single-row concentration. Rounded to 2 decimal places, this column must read 1.41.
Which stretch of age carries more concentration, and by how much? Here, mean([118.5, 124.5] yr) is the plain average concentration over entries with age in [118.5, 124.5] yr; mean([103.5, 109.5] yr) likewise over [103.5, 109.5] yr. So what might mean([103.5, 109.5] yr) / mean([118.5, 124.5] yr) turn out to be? 2.3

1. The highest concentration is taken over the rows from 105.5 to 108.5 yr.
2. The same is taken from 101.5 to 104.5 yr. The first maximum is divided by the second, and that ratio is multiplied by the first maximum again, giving 5.3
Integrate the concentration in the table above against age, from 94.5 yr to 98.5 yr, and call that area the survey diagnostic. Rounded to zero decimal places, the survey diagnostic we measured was 25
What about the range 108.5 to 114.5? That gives 27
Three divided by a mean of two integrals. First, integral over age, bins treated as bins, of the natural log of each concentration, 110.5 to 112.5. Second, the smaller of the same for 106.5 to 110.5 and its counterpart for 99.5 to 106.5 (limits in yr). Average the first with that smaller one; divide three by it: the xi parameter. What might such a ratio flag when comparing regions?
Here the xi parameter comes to 0.64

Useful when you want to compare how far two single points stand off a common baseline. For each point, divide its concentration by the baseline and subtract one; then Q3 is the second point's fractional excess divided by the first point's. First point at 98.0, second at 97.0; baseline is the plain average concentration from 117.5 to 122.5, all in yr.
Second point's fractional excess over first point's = 1.1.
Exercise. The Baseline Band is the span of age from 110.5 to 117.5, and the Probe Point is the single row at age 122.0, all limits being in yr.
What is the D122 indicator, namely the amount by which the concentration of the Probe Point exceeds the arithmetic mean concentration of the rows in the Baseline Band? -1.7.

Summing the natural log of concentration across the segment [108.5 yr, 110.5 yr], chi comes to 3.2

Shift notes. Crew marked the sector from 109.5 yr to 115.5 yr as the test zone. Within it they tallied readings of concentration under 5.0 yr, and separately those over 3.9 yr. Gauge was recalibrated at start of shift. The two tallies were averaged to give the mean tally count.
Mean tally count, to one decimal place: 5.5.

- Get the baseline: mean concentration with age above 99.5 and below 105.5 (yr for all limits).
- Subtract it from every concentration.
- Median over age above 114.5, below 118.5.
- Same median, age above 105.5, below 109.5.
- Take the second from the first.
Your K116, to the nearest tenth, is -2.0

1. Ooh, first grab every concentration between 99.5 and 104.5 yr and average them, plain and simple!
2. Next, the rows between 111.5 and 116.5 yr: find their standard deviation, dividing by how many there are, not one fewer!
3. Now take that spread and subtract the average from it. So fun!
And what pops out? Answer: -5.3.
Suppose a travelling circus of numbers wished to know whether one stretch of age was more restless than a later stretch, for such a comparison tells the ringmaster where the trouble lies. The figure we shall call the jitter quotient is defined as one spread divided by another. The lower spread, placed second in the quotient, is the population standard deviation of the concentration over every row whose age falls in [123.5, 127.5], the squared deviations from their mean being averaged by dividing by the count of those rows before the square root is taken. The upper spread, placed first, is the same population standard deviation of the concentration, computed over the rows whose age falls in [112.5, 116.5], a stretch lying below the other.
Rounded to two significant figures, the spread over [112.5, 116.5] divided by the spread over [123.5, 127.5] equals 1.1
